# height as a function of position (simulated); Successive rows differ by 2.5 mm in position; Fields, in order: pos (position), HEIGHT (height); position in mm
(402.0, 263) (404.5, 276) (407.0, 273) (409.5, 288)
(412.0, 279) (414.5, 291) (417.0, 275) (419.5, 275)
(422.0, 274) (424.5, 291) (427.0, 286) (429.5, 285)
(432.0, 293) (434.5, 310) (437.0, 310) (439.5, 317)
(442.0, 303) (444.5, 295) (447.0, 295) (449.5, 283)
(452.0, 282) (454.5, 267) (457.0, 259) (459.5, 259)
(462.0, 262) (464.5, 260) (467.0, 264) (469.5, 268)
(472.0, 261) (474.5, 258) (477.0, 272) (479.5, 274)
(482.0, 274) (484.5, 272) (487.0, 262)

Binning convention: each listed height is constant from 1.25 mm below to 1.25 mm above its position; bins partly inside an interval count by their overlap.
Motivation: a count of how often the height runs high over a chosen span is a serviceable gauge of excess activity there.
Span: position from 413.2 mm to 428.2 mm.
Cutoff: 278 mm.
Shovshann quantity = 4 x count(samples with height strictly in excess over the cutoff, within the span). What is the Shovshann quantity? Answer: 12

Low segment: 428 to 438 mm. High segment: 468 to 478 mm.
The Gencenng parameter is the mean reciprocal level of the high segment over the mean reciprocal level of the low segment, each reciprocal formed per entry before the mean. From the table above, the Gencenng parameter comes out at 1.13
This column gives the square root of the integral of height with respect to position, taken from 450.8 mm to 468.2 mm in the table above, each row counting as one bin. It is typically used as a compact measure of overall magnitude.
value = 68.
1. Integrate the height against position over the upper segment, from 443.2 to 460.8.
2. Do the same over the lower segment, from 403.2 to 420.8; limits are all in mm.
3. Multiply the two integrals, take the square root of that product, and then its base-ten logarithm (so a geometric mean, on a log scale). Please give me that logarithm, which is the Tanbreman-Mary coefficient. 3.69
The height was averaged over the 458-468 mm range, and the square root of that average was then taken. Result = 16.2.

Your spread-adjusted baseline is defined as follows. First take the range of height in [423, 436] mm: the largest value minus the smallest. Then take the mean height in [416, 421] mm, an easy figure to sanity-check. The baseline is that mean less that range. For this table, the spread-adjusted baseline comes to 250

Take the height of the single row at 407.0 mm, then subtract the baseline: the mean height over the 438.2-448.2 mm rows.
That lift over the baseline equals -30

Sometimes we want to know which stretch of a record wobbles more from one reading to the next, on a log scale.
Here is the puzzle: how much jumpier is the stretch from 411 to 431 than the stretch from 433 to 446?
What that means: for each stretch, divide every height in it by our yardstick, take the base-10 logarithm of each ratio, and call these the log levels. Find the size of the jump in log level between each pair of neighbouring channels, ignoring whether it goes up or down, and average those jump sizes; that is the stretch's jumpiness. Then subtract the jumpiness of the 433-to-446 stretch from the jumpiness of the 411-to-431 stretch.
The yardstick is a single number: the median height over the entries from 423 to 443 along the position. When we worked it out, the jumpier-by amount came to 0.0011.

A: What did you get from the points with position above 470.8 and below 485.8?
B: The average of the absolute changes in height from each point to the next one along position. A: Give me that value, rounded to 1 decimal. 4.2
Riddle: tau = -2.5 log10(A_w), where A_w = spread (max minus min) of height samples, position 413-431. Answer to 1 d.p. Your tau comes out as -3.1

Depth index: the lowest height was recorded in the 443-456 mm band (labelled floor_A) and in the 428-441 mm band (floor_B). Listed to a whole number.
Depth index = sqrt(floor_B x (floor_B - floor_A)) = 72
